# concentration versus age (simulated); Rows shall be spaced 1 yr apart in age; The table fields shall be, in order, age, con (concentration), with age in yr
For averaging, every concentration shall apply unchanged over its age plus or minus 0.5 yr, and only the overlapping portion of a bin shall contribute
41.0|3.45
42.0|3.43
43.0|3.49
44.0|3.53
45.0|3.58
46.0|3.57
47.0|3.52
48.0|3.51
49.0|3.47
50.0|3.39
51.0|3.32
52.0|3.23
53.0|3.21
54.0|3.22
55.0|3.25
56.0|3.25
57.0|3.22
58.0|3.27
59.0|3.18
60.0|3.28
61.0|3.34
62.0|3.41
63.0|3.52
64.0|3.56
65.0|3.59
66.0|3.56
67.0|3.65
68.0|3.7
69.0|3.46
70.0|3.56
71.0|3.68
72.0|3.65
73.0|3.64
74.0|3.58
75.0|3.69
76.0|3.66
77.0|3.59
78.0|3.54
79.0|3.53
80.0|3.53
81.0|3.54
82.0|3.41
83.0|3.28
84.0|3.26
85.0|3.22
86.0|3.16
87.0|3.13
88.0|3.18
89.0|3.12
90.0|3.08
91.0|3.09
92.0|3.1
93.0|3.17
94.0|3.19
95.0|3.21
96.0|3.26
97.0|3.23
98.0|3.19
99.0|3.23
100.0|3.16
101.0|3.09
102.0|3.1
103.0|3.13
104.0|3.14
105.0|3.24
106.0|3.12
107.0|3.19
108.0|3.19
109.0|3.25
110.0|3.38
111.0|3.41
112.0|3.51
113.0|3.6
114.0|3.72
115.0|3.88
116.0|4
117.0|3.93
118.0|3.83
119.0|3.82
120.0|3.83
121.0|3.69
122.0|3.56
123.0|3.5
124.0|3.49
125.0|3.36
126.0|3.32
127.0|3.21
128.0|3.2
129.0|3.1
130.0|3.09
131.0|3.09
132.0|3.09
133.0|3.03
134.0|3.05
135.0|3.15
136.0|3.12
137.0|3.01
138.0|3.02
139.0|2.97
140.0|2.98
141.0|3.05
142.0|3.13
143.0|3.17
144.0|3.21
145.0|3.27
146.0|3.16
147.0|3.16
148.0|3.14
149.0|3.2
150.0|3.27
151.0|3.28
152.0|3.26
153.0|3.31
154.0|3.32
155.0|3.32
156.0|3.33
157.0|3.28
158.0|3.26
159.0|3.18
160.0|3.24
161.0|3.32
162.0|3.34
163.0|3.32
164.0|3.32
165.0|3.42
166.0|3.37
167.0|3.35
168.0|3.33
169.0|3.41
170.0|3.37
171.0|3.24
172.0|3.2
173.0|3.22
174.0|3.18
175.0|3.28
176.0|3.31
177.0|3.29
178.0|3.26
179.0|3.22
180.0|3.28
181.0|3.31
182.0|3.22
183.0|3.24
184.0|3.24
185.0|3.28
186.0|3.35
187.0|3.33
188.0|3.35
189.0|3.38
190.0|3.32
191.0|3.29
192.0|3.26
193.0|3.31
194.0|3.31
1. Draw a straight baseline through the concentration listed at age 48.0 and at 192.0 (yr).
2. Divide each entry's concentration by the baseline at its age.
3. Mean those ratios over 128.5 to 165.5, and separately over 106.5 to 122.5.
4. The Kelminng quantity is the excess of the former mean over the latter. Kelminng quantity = -0.11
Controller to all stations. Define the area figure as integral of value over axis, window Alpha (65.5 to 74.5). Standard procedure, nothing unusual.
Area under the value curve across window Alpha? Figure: 32.5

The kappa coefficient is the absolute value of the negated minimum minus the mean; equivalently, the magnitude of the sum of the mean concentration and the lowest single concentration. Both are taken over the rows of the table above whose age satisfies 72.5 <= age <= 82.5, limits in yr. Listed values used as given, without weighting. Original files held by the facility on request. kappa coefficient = 7.0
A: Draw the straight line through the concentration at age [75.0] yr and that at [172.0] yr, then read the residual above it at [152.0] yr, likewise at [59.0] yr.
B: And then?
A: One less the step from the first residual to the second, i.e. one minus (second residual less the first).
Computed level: 1.5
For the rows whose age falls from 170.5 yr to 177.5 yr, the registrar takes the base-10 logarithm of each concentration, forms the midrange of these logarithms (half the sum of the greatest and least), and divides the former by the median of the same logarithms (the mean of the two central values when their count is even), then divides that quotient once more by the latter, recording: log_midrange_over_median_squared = 1.96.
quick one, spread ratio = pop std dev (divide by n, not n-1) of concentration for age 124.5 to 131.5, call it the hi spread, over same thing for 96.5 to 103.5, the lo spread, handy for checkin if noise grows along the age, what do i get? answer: 1.9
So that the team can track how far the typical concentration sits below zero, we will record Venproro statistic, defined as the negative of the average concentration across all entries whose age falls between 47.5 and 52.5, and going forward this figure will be -3.38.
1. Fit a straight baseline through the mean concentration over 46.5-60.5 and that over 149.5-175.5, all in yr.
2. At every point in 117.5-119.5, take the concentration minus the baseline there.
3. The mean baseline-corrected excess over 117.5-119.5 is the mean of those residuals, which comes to 0.5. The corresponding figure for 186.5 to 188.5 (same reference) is 0.0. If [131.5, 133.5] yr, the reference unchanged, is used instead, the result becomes -0.2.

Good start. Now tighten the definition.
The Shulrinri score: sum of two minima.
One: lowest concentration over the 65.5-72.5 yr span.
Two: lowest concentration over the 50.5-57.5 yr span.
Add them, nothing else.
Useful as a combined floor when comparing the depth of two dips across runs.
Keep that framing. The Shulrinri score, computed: 6.7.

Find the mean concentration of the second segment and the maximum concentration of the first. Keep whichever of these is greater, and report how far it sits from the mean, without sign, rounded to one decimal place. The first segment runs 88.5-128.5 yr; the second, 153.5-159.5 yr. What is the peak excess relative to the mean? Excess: 0.7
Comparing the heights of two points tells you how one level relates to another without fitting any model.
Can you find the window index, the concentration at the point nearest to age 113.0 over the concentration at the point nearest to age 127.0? 1.12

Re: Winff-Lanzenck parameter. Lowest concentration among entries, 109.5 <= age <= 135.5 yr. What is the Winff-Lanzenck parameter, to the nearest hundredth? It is 3.03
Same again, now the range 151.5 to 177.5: 3.18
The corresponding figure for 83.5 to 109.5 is 3.08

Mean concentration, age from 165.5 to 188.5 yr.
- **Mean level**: 3.29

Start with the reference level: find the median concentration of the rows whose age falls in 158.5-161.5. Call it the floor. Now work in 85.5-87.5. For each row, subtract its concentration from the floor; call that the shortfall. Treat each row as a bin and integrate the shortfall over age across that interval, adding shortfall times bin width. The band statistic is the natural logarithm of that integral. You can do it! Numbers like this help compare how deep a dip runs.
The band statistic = -1.7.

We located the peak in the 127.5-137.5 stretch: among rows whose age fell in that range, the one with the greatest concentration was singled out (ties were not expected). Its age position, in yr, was 128.0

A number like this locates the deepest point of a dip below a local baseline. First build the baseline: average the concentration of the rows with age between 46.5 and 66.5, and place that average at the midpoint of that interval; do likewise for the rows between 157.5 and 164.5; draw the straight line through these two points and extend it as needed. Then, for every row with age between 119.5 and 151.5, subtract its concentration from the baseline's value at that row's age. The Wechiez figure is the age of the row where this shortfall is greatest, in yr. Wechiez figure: 139.0 yr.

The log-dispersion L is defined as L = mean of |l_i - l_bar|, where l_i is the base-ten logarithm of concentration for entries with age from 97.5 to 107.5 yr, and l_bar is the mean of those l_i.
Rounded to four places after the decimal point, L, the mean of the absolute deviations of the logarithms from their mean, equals 0.0059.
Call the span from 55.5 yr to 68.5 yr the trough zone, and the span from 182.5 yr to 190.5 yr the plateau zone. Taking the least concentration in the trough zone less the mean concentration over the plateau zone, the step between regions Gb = -0.13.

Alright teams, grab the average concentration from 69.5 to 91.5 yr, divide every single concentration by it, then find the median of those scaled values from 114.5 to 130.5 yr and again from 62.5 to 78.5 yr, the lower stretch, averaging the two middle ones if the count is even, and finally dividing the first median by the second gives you 0.98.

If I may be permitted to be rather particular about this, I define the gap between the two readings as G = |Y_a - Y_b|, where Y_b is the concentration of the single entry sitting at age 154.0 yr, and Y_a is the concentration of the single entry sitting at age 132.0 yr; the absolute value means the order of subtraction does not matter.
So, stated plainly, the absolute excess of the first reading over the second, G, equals 0.23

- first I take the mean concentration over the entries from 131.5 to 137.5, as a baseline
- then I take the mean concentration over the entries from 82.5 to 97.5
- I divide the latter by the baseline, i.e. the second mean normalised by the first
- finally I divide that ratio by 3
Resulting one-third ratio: 0.345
